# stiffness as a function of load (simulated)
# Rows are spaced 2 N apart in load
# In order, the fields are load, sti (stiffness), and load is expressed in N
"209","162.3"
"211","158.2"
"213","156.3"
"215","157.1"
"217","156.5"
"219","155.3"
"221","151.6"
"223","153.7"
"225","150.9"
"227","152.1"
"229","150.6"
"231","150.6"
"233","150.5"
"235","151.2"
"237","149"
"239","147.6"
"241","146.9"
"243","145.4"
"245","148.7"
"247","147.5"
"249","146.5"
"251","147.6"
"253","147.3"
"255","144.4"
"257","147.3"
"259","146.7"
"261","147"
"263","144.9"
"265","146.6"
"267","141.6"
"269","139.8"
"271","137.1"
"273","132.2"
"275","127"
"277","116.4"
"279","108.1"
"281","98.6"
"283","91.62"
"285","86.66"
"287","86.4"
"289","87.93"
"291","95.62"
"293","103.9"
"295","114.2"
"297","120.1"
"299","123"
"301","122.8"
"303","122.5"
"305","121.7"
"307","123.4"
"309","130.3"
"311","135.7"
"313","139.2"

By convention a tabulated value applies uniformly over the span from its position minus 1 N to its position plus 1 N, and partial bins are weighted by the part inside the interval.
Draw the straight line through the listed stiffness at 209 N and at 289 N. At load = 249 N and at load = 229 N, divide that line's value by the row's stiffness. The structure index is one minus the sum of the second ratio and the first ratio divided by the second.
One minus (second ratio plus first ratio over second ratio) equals -0.85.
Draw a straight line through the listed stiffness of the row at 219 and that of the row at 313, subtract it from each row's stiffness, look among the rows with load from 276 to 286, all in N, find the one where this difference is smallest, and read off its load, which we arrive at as 285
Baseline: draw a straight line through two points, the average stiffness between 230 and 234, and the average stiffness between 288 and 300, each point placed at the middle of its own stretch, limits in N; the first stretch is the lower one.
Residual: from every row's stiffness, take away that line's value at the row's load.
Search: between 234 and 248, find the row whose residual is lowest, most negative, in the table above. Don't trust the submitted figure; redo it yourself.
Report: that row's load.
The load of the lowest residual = 239 N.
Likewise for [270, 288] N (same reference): 285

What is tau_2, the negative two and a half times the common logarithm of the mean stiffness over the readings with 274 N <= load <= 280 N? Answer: -5.17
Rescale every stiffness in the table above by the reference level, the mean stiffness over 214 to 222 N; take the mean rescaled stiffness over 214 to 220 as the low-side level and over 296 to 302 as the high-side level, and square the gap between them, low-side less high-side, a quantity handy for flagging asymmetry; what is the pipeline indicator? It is 0.049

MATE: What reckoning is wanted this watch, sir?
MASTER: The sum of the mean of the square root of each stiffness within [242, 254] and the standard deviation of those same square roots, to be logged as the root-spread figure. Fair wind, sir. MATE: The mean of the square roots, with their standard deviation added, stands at 12.2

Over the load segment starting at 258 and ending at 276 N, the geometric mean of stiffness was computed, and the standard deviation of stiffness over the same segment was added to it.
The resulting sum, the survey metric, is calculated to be 147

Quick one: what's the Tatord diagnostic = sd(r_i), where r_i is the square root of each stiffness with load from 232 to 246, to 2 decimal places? 0.08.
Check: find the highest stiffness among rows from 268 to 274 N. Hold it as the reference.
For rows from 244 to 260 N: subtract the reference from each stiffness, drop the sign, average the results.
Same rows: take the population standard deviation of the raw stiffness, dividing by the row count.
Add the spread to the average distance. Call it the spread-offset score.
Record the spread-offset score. 8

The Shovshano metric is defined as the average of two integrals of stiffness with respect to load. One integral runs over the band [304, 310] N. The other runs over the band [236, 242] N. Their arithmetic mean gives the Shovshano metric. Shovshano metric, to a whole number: 819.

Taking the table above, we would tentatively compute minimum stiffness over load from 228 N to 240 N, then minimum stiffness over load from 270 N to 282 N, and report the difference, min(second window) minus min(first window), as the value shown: -49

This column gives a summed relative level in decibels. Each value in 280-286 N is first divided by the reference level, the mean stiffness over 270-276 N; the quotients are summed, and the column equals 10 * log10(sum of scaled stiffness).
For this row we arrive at 3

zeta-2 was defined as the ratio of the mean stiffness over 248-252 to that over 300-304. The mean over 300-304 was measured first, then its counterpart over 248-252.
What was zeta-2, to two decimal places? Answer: 1.20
